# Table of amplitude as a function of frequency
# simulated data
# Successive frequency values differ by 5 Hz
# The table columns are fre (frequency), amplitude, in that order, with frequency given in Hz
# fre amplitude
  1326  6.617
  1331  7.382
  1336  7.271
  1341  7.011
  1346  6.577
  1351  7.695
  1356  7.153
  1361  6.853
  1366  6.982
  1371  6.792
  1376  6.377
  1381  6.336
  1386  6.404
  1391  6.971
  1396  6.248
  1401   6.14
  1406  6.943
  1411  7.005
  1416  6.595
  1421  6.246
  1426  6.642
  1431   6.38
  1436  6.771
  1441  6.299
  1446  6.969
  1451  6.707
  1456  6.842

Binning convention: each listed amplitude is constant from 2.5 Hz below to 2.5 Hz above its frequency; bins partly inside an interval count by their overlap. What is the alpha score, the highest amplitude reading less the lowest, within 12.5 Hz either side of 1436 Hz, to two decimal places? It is 0.67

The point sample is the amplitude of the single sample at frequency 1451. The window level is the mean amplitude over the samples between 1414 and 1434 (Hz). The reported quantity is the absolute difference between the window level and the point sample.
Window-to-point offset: 0.24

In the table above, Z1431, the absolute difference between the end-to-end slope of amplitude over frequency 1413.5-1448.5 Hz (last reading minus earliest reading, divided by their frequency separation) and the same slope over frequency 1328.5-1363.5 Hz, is 0.0301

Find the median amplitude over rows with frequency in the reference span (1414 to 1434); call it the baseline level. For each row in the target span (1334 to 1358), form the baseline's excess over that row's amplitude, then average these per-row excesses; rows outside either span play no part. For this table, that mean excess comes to -0.65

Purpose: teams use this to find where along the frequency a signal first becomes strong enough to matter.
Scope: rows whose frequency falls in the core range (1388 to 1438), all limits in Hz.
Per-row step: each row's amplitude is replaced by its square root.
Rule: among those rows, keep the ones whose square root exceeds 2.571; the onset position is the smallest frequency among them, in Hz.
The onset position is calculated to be 1391 Hz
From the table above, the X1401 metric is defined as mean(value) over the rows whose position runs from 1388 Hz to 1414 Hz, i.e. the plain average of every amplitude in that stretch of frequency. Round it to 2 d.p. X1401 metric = 6.66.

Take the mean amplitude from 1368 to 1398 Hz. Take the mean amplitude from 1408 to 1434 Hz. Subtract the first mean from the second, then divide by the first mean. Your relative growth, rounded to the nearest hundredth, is 0.01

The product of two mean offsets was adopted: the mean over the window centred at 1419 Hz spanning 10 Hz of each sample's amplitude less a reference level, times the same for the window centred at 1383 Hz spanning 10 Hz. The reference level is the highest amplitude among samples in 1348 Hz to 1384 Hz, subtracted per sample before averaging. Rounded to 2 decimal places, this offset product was 1.69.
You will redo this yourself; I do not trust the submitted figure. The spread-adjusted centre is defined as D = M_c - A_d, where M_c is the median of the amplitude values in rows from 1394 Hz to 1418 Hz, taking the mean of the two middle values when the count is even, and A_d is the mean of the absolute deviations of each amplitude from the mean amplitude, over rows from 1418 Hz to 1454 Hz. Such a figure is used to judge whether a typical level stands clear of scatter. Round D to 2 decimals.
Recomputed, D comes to 6.37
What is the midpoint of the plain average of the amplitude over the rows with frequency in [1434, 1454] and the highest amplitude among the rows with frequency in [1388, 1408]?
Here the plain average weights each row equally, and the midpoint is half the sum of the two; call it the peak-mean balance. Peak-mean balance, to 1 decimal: 6.8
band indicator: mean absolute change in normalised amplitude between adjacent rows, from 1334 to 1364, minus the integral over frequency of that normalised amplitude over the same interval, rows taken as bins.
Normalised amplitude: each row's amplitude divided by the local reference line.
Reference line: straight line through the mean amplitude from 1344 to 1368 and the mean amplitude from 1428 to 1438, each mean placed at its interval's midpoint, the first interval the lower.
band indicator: -30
